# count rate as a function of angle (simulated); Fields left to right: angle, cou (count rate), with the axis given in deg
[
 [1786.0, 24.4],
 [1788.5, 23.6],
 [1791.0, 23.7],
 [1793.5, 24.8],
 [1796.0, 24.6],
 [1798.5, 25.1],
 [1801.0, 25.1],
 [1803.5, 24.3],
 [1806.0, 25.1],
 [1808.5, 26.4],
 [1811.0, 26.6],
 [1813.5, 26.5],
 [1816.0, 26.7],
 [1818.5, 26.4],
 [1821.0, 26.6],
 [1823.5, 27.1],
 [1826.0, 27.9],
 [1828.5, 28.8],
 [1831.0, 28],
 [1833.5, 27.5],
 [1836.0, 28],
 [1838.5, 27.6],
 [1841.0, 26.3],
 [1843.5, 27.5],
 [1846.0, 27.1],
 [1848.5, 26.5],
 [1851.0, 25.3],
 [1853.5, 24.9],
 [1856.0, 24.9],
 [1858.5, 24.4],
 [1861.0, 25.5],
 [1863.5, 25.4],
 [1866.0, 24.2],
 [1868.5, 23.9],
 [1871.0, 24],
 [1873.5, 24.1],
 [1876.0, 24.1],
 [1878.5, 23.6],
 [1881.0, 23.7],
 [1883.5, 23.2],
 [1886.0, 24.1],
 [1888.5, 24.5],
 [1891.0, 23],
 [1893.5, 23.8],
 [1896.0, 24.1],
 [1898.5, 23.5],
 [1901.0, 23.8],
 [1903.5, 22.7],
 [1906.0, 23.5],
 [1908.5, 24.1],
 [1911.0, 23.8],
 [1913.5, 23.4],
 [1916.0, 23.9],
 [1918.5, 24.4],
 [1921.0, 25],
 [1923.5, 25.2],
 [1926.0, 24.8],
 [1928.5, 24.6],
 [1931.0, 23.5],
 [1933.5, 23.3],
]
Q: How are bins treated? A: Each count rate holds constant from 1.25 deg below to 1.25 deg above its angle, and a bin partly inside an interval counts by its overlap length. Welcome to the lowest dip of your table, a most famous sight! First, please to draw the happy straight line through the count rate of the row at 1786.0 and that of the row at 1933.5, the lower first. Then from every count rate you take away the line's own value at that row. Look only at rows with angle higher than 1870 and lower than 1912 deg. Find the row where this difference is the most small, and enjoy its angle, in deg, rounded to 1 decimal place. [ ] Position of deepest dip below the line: 1903.5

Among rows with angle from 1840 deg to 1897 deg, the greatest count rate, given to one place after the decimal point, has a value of 27.5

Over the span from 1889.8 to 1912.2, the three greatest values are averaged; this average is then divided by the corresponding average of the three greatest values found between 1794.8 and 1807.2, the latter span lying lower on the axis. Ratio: 0.96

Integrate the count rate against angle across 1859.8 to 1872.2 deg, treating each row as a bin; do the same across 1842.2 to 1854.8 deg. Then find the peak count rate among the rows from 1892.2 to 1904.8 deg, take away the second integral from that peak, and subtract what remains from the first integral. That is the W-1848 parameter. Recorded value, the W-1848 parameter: 612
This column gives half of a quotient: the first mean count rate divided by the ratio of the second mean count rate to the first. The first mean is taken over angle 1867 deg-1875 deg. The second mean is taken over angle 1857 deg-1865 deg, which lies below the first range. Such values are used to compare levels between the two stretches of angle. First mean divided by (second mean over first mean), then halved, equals 11.5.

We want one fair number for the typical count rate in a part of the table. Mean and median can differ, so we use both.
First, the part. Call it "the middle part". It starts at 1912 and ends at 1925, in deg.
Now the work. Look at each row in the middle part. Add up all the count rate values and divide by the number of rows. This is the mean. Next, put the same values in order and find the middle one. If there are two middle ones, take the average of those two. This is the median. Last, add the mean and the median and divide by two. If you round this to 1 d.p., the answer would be 24.4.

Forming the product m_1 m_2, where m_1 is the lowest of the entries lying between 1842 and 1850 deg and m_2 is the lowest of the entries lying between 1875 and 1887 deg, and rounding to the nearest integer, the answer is 615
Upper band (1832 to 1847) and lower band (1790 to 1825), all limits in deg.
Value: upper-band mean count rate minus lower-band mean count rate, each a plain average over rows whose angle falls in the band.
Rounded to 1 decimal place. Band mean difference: 1.7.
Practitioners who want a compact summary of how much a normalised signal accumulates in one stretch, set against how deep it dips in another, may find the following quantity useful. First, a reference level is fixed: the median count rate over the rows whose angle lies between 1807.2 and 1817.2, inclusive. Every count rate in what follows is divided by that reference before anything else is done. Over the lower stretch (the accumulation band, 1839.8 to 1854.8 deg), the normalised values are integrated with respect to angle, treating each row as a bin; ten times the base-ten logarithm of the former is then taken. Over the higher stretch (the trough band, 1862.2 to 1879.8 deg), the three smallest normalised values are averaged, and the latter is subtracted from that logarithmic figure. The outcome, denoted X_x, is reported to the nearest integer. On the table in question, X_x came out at 11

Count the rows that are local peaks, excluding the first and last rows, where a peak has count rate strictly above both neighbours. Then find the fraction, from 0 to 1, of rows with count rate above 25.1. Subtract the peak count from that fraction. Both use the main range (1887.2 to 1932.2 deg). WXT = -3.9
